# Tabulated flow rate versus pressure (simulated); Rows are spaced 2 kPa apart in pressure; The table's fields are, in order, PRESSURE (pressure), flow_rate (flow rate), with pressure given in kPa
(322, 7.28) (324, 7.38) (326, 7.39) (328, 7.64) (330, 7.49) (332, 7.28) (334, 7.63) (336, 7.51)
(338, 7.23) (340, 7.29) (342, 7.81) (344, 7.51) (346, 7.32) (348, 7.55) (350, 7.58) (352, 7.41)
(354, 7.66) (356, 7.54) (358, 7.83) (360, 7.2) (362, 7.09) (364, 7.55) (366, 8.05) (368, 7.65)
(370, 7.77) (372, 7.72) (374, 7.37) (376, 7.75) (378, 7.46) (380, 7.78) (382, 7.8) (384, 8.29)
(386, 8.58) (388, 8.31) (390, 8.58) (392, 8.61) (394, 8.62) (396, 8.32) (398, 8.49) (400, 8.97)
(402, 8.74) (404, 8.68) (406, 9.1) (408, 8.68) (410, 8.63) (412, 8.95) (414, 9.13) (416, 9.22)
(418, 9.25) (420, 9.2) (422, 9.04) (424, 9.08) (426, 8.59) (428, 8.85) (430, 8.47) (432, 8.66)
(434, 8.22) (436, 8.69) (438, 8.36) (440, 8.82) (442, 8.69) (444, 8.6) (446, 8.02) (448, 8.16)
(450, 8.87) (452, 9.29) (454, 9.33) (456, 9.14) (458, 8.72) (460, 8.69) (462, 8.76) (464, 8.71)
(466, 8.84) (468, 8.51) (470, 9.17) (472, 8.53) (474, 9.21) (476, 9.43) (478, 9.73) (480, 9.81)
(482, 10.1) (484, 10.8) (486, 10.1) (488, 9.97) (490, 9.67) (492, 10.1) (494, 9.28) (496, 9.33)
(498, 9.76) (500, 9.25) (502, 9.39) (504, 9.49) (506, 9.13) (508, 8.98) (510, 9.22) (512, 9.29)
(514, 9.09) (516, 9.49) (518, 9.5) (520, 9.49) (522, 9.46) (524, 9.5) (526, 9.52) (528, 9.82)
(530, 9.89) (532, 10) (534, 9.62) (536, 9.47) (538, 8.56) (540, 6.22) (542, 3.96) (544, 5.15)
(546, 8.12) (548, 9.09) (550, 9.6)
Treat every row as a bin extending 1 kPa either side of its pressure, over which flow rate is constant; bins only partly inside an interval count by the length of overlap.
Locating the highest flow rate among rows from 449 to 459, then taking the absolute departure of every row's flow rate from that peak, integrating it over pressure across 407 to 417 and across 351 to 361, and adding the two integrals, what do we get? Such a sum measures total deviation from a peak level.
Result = 22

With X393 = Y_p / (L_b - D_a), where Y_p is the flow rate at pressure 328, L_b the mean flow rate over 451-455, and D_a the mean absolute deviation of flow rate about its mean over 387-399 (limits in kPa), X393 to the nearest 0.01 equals 0.83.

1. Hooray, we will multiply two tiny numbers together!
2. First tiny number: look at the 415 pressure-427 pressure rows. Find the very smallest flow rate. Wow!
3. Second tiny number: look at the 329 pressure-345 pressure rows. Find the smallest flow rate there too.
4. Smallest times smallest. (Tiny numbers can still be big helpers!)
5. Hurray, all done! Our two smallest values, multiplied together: 62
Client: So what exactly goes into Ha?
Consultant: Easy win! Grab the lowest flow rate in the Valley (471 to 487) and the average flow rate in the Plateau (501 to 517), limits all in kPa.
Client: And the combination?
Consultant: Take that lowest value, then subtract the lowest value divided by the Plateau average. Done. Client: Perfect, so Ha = 7.61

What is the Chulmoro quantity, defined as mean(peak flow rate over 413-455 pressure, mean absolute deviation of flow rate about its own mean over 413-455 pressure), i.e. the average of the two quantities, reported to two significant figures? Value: 4.8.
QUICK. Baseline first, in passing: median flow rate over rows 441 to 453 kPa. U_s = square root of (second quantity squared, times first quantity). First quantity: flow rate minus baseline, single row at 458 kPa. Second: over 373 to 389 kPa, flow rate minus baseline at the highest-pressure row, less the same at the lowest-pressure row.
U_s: 0.26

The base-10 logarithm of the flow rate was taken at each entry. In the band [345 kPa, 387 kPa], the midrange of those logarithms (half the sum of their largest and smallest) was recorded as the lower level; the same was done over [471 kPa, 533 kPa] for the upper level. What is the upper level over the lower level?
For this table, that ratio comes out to 1.10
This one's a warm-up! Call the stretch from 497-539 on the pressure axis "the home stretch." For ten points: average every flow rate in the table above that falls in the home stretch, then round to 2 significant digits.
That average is 9.4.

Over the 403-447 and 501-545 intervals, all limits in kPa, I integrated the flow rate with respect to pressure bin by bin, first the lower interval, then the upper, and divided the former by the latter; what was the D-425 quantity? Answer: 0.99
